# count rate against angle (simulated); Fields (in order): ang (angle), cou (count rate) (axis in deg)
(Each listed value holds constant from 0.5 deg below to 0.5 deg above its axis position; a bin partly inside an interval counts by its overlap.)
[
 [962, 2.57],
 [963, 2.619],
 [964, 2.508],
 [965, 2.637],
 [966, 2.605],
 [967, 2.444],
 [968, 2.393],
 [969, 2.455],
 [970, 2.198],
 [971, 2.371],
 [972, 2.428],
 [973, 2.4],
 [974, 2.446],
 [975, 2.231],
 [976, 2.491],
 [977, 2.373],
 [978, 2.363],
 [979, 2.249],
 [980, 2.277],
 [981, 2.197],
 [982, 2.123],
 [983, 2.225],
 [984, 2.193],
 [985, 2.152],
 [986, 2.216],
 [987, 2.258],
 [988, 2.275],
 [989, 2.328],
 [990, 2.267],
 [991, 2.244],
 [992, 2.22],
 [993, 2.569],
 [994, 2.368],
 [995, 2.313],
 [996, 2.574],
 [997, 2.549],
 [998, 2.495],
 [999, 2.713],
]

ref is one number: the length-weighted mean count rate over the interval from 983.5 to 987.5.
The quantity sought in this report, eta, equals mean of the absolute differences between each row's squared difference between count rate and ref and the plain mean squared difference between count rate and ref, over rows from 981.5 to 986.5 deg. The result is 0.002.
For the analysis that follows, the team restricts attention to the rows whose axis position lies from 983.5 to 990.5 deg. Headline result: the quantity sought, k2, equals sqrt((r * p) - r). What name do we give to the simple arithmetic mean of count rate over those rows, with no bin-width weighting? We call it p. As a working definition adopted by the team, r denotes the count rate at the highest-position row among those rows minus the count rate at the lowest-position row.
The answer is 0.30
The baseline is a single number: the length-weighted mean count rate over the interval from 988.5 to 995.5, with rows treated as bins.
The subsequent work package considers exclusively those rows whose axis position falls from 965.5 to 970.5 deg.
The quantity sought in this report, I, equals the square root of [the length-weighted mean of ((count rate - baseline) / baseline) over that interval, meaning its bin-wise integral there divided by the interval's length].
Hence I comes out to 0.196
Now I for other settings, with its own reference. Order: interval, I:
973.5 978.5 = 0.148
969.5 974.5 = 0.129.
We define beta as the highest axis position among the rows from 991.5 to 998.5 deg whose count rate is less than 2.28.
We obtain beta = 992 deg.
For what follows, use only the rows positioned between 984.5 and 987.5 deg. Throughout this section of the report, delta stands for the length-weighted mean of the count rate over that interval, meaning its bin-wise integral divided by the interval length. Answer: 2.21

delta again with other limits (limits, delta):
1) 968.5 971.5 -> 2.34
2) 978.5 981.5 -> 2.24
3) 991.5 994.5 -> 2.39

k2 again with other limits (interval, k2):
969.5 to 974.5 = 0.58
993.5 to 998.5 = 0.43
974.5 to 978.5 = 0.42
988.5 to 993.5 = 0.57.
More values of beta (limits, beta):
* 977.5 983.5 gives 983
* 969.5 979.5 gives 979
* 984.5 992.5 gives 992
